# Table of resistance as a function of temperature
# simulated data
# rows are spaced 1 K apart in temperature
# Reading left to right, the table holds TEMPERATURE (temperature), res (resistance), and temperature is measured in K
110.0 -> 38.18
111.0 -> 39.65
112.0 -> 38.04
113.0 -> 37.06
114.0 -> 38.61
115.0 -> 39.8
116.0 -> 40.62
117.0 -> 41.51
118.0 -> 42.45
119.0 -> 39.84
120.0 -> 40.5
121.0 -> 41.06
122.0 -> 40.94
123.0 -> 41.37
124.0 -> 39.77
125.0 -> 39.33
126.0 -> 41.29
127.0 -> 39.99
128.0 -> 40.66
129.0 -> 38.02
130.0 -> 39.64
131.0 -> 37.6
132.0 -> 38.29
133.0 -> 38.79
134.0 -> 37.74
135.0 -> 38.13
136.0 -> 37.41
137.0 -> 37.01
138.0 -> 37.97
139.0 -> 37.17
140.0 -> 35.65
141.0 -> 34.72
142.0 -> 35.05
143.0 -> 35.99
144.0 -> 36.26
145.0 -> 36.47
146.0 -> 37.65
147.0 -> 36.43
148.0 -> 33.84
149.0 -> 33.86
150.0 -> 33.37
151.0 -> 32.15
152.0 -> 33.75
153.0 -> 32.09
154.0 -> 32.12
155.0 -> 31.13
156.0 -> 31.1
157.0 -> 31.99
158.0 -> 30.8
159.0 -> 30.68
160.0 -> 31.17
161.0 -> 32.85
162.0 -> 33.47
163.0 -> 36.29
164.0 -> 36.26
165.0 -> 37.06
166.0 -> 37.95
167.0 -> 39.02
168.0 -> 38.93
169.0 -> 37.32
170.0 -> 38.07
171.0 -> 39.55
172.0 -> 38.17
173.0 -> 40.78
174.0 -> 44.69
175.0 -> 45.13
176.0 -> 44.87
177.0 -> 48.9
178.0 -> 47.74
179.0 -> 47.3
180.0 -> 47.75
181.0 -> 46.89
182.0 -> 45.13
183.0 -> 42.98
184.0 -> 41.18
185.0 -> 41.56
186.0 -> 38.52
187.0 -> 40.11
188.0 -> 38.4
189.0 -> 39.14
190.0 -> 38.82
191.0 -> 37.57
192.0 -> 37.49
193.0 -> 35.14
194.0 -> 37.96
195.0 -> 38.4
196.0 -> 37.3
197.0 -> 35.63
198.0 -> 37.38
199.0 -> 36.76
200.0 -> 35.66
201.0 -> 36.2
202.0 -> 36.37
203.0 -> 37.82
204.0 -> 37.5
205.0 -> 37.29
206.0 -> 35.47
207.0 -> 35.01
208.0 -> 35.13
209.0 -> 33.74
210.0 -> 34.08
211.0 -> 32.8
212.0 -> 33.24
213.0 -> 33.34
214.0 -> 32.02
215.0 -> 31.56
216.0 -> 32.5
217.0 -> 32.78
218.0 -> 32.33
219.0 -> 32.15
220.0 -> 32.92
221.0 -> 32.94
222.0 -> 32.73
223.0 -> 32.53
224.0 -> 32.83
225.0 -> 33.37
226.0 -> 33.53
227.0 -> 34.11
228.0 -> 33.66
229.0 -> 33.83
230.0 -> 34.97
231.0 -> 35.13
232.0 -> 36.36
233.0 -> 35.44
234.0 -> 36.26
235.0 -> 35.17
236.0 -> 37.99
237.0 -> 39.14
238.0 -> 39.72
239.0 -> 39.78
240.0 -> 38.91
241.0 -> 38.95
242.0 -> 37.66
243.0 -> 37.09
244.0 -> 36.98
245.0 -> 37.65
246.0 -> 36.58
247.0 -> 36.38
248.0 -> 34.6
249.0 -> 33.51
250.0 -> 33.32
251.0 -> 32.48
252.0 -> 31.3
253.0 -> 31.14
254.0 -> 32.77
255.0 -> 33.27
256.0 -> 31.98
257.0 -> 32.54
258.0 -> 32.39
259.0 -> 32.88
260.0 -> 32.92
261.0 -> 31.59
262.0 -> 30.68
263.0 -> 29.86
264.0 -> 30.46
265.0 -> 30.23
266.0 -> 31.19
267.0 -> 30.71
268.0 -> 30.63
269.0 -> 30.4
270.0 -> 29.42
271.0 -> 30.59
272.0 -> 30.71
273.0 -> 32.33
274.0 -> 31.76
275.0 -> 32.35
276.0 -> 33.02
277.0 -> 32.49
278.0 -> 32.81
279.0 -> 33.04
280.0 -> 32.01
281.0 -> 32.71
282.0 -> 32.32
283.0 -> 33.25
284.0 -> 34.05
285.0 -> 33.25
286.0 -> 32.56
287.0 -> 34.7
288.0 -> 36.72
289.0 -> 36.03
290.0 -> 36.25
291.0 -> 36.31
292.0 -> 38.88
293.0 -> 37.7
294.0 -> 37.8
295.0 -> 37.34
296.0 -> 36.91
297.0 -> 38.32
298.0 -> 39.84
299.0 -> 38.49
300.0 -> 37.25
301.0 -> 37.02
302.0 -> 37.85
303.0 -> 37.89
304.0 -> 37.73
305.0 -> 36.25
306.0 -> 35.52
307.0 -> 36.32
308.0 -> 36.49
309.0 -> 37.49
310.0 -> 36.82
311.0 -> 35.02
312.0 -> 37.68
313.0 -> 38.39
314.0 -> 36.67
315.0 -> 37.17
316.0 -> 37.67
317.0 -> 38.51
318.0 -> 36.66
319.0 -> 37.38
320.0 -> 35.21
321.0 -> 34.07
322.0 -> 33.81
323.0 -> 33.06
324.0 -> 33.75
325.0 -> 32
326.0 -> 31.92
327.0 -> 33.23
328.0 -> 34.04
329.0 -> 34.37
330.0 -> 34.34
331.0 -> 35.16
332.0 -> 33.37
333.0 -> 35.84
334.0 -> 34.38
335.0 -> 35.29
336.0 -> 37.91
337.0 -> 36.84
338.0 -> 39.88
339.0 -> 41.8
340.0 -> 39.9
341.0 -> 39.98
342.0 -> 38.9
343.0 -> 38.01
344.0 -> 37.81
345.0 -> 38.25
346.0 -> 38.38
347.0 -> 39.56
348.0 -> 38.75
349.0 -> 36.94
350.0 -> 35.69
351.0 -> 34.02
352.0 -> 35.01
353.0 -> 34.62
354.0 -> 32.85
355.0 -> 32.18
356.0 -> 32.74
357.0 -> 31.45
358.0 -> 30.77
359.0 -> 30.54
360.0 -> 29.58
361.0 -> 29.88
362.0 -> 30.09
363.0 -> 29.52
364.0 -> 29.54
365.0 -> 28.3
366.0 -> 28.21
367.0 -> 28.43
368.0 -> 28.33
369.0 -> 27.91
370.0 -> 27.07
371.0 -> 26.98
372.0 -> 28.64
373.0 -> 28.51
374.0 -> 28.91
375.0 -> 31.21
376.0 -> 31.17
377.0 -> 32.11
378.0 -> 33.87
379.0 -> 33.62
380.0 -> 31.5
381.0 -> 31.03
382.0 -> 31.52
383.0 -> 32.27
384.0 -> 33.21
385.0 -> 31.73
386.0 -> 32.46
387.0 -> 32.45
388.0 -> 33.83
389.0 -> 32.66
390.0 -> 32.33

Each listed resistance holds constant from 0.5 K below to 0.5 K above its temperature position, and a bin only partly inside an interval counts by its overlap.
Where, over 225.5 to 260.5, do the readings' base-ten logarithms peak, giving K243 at 239.0 K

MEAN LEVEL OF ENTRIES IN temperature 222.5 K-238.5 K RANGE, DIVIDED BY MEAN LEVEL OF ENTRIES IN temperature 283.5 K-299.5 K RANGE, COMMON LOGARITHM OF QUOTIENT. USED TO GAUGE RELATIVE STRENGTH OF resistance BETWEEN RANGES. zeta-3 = -0.016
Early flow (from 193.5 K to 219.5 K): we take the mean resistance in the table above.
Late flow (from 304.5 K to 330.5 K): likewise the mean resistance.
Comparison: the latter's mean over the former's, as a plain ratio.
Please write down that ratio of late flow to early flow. 1.01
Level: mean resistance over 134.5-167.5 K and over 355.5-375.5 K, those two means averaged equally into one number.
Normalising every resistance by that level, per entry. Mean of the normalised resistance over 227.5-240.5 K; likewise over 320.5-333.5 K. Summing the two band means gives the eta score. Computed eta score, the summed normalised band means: 2.20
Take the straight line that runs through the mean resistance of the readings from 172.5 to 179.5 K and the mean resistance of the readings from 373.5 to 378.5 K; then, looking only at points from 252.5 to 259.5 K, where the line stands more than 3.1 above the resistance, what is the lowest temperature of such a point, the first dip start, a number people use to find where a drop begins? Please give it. 253.0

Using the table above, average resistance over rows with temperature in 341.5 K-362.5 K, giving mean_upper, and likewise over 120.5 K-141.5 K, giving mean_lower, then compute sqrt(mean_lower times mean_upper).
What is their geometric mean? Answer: 36.6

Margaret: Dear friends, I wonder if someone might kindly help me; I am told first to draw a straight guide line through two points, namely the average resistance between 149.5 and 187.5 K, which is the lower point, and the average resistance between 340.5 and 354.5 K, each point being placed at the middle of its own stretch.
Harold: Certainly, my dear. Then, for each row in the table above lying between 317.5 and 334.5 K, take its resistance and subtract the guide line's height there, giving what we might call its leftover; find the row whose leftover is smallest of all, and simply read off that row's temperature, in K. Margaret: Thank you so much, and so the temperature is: 326.0 K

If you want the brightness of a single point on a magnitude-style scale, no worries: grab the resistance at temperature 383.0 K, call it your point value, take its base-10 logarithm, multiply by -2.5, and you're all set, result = -3.77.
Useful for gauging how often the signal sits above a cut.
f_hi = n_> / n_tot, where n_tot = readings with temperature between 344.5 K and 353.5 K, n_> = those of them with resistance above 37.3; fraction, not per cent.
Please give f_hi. 0.4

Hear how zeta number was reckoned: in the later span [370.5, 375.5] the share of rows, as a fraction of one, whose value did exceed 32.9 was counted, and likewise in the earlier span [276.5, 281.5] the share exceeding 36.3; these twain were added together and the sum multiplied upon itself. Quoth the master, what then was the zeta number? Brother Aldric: 0.0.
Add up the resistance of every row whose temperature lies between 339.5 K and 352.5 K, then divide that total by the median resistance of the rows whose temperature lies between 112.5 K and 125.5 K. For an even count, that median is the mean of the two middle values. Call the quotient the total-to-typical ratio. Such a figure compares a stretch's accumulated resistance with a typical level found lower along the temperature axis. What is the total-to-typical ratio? 12.1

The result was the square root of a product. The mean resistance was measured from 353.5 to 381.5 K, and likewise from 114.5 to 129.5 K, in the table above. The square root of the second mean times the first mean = 34.9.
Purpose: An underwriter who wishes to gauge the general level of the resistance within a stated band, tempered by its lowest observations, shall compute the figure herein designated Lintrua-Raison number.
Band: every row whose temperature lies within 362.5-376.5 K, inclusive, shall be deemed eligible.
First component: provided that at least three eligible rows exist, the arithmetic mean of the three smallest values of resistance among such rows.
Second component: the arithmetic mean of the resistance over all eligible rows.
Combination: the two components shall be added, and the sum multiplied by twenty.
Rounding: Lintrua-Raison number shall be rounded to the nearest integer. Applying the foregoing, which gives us 1122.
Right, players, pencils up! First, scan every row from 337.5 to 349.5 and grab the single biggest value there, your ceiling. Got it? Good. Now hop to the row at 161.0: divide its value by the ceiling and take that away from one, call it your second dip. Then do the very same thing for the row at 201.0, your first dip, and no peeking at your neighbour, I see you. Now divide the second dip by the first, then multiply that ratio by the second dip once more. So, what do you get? 0.34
